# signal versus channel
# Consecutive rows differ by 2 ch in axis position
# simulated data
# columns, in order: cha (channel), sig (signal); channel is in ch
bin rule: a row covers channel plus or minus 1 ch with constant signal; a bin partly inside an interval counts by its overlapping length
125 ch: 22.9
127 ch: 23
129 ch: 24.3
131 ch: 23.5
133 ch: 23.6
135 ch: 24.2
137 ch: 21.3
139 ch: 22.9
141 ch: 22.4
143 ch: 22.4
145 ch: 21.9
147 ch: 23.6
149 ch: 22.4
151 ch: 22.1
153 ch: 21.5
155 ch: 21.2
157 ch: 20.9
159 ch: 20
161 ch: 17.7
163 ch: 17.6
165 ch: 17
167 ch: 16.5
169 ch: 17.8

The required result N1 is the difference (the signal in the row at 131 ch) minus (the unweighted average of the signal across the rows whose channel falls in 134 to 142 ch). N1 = 0.8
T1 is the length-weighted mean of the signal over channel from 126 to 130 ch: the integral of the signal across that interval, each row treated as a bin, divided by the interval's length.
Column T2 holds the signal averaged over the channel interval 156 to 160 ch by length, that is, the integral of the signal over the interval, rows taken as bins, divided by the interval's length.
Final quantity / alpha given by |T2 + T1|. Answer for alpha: 44.1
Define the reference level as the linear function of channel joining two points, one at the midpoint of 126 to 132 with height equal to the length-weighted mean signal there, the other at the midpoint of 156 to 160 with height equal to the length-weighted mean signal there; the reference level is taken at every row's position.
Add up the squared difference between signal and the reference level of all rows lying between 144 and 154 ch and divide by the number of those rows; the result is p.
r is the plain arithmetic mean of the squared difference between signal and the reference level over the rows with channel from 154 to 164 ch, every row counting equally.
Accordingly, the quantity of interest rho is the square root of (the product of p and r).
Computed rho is 1.6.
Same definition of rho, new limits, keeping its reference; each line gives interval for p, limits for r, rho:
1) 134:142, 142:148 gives 1.1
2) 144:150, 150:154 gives 0.9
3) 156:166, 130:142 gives 1.6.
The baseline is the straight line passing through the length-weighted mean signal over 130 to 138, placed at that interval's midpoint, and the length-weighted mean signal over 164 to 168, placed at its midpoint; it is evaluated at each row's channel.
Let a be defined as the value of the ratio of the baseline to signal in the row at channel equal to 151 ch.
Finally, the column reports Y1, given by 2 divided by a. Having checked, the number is 2.24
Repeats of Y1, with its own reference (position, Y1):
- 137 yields 1.89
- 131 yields 1.98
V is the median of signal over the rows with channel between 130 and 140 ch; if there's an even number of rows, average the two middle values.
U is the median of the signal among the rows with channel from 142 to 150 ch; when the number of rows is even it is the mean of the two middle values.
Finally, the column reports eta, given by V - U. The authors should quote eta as 1.1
